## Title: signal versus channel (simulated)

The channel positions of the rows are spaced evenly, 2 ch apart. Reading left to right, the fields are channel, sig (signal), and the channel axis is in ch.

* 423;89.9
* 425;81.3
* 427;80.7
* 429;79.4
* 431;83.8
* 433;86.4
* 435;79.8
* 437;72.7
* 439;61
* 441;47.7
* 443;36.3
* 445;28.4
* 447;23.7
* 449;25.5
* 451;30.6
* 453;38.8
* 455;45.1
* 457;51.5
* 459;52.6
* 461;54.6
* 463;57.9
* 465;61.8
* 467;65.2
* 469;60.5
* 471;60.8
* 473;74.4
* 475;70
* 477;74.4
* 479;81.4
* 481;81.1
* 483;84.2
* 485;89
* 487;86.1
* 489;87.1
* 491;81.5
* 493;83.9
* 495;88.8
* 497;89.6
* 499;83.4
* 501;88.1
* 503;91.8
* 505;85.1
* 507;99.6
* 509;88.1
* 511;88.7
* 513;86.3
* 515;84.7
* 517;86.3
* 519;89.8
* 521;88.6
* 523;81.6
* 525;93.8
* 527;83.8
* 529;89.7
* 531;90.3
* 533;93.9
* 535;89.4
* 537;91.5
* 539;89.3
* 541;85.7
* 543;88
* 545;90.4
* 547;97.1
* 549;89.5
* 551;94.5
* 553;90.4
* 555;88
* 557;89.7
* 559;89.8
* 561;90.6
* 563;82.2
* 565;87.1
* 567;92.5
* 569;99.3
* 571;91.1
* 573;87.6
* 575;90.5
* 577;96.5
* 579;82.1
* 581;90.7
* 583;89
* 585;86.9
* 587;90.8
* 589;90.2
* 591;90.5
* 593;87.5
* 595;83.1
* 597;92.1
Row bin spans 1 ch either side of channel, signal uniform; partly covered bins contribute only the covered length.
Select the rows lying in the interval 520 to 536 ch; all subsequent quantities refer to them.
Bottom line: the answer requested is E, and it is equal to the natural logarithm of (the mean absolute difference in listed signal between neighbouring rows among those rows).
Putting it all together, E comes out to 1.83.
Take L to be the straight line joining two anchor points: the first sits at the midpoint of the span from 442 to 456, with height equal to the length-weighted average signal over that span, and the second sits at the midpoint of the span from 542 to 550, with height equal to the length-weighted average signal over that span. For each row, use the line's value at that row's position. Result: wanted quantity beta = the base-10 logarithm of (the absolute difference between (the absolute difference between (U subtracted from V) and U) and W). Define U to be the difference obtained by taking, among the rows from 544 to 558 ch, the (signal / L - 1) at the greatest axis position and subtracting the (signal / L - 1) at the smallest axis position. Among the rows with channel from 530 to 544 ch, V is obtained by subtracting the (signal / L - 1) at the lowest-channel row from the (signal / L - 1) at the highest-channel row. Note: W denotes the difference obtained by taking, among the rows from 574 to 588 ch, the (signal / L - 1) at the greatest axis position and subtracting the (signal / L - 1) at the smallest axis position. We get -1.0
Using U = -0.081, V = -0.11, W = -0.05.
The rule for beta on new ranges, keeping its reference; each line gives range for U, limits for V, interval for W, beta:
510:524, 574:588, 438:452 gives 0.2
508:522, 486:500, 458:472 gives -1.3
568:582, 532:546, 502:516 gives -0.4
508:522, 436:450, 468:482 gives 0.2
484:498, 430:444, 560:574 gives 0.4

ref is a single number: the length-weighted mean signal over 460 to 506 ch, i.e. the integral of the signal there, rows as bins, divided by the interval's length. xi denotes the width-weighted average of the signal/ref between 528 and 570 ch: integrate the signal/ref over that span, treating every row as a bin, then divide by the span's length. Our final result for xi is 1.17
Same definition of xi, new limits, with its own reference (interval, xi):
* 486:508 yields 1.13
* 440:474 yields 0.62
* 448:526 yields 0.96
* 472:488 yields 1.03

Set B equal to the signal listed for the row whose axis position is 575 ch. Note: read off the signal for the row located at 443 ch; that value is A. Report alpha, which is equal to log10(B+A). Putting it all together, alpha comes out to 2.10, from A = 36.3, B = 90.5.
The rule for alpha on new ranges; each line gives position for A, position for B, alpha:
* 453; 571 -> 2.11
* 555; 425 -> 2.23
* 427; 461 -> 2.13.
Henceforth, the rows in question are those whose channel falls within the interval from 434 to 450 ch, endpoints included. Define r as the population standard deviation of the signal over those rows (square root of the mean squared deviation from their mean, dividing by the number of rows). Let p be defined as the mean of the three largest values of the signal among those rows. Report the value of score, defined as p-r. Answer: 51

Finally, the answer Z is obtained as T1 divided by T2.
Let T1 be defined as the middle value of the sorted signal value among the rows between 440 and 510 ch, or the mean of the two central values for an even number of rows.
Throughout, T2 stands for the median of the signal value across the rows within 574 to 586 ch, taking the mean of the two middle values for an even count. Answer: 0.83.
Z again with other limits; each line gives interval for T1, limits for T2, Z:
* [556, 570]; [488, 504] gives 1.03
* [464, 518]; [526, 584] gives 0.94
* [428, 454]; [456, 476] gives 0.79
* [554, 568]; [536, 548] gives 1.00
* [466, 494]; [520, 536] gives 0.91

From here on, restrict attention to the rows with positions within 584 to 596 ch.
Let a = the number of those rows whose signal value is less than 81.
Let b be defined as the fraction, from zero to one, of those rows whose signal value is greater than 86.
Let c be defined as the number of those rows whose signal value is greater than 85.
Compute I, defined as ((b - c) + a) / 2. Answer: -2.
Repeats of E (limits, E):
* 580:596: 0.83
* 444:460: 1.57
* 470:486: 1.68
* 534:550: 1.35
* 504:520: 1.63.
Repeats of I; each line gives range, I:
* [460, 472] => 3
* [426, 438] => 2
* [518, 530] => -2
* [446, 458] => 3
